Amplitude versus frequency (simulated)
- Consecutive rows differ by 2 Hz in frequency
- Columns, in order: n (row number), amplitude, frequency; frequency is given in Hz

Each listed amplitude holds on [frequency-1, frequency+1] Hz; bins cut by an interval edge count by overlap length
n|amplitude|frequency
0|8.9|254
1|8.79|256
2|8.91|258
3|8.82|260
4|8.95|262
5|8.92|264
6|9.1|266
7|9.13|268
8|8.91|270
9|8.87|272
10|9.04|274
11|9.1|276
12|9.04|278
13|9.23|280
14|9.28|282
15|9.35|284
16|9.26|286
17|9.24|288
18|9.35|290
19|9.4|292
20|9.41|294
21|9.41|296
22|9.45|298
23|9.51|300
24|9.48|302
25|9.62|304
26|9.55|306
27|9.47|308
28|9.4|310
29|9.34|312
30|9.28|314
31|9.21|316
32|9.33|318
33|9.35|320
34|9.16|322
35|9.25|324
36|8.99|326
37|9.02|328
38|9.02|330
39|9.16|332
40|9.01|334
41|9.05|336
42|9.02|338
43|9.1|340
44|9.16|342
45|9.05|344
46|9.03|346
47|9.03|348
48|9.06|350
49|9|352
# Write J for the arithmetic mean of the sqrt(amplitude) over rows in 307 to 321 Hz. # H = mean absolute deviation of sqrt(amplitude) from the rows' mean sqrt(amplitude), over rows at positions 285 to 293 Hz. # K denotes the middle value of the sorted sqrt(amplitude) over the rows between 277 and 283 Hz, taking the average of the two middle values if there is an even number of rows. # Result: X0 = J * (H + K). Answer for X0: 9.32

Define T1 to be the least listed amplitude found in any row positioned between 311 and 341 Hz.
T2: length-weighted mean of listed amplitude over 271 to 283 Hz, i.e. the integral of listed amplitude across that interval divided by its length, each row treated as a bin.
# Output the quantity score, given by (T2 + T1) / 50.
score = 0.362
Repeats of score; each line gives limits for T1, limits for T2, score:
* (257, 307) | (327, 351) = 0.358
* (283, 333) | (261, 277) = 0.360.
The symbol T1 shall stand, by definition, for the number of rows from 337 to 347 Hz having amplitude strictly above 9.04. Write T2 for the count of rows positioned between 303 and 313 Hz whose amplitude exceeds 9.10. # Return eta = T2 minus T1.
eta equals 2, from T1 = 3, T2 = 5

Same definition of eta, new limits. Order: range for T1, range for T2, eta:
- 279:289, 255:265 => -5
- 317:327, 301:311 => 1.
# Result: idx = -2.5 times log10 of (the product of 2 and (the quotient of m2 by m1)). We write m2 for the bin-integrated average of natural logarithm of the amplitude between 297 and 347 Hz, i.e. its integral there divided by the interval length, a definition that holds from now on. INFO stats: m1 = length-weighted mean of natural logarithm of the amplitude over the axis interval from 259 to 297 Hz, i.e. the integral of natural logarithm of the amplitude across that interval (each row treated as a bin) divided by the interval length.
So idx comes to -0.757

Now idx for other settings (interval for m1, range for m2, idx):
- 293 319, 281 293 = -0.747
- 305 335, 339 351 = -0.744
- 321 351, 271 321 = -0.766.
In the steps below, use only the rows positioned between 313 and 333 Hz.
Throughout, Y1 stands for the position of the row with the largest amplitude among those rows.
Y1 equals 320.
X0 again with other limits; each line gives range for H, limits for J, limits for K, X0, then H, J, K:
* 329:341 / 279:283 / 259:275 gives 9.12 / 0.0077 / 3.04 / 2.99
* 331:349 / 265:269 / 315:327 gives 9.20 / 0.0080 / 3.02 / 3.04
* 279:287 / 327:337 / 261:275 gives 9.02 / 0.0057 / 3.01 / 2.99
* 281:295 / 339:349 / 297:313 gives 9.30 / 0.0094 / 3.01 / 3.08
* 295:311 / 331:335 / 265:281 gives 9.10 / 0.0090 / 3.01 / 3.01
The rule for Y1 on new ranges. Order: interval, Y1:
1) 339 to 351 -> 342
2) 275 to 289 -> 284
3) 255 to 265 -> 262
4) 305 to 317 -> 306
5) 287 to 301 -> 300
